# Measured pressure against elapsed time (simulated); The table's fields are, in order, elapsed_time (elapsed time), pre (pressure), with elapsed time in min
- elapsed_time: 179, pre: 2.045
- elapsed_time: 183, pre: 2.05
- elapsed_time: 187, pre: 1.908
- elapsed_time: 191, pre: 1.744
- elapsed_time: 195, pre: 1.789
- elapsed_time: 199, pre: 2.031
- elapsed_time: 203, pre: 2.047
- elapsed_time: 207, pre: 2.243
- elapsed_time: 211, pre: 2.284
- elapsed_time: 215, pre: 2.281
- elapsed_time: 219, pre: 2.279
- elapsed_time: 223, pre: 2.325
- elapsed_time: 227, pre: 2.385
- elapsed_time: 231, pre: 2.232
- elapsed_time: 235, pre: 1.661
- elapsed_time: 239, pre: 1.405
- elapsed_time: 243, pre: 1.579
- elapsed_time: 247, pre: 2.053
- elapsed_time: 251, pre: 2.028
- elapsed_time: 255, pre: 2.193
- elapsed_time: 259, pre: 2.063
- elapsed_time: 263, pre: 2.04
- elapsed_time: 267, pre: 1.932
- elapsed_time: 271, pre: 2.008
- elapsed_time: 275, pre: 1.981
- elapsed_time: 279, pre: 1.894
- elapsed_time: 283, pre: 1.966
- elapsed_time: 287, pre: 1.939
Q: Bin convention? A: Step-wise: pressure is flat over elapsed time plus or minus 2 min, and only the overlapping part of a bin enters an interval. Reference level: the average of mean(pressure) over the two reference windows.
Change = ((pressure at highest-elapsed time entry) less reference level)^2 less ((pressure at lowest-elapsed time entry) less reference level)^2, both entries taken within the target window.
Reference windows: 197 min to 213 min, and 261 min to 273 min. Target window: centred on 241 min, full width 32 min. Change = -0.08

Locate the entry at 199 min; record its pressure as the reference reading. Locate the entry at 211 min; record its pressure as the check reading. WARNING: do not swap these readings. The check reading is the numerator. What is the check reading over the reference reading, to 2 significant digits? 1.1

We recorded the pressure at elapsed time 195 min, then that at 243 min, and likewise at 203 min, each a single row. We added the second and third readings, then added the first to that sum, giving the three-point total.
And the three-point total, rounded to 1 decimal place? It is 5.4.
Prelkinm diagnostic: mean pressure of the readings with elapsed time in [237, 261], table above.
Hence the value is 1.89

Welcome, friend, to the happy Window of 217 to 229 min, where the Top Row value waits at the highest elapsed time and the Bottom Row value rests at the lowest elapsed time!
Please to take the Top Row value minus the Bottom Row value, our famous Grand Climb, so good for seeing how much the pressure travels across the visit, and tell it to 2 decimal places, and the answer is 0.11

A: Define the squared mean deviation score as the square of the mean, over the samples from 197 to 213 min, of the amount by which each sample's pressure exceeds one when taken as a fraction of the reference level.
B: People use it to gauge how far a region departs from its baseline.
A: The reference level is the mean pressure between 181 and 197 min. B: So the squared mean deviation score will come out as 0.022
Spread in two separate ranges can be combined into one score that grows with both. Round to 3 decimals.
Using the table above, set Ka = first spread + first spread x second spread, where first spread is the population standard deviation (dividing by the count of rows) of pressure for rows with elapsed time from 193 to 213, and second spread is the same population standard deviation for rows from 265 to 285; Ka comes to 0.184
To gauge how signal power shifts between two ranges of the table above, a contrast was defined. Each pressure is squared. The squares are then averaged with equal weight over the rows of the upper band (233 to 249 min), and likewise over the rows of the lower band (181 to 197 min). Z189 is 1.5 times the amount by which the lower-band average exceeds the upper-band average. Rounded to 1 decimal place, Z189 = 1.0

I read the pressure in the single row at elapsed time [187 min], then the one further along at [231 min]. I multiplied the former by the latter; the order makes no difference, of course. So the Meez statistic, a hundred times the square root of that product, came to 206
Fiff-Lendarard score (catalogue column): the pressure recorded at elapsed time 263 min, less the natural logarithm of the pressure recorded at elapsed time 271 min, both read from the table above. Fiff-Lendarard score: 1.34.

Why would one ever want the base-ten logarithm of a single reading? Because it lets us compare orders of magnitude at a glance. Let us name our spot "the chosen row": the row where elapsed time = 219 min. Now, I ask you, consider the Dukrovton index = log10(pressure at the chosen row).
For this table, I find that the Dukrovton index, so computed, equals 0.36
